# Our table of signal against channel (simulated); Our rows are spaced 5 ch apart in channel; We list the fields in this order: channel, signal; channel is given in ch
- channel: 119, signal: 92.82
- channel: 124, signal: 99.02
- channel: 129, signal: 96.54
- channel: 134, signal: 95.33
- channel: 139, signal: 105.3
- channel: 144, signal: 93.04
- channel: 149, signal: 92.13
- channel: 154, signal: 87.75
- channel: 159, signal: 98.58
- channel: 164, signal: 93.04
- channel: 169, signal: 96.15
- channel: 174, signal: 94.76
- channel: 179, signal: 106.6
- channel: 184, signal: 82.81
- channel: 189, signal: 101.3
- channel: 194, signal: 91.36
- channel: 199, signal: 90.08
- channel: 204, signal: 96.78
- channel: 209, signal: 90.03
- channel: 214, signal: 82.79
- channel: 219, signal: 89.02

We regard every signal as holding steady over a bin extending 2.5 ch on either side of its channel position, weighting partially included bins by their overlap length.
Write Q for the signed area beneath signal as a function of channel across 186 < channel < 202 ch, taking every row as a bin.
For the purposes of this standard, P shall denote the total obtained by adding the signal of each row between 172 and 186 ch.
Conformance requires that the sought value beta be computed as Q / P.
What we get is 5.29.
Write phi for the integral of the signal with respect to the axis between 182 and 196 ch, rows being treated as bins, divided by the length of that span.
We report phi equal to 92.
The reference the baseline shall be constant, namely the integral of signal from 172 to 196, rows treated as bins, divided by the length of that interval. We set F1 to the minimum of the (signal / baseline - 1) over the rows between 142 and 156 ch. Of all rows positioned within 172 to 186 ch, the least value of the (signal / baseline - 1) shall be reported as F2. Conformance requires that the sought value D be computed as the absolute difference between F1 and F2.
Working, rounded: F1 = -0.08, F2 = -0.133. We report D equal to 0.05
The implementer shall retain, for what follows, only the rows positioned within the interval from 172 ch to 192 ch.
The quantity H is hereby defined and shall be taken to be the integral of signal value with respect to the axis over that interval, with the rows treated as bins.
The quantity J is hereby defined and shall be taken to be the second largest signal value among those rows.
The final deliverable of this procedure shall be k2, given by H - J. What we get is 1824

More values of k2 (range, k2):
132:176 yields 4087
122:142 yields 1879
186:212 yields 2334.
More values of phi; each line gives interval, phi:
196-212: 92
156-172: 96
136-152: 96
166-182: 98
